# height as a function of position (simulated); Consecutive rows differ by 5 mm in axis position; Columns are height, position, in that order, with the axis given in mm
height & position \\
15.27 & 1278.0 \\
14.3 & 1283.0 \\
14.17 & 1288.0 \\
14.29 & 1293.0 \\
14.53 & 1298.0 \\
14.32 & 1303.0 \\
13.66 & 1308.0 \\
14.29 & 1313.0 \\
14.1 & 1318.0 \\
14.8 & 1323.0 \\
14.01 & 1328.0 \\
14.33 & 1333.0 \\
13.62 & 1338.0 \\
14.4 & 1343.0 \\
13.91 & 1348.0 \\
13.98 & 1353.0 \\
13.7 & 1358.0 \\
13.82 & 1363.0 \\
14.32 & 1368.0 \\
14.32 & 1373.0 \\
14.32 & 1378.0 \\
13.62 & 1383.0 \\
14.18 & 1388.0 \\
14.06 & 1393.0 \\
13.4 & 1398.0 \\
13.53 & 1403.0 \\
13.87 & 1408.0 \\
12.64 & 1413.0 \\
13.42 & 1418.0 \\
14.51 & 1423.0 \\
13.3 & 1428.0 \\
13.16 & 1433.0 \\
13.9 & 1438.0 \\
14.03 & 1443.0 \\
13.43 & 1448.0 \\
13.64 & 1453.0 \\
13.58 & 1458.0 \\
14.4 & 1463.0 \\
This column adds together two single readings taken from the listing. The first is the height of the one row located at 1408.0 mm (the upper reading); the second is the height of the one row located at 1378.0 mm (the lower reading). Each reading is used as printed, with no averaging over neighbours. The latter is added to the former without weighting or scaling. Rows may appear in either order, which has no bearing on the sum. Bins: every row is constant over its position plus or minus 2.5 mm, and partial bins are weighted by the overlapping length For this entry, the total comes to 28.2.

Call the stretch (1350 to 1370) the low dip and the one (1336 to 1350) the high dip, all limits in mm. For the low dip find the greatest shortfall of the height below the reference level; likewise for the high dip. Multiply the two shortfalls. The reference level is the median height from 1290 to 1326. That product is 0.4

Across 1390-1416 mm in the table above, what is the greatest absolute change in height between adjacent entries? 1.2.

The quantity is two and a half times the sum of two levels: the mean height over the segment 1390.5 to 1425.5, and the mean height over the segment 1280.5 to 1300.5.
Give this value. 69.9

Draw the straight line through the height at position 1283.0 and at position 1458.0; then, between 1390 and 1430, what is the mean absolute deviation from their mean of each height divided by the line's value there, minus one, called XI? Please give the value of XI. 0.030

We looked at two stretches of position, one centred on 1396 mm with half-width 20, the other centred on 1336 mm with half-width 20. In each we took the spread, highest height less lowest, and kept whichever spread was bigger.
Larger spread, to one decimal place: 1.7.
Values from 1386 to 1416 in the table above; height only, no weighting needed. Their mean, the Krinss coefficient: 13.6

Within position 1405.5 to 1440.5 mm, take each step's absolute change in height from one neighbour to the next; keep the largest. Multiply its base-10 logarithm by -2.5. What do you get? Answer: -0.22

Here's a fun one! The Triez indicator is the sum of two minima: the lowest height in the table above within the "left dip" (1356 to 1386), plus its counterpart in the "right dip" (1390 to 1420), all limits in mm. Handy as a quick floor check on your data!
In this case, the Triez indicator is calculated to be 26.3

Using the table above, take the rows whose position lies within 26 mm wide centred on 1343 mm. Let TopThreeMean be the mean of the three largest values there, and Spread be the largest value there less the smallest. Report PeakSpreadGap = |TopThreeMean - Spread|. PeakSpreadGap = 13.5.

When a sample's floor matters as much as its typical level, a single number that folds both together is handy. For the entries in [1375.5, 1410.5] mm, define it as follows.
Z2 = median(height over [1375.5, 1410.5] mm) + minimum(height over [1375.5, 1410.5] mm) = 27.3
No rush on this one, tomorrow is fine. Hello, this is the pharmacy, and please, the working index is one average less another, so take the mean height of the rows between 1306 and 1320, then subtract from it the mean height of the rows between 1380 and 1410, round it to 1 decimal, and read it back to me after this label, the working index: 0.2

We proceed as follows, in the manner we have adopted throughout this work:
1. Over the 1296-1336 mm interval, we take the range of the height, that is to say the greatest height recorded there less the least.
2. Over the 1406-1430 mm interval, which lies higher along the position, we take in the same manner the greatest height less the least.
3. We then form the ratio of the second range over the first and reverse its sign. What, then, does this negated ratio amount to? -1.6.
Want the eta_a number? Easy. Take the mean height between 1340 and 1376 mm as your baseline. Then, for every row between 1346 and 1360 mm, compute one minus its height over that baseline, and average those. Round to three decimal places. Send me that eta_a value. 0.014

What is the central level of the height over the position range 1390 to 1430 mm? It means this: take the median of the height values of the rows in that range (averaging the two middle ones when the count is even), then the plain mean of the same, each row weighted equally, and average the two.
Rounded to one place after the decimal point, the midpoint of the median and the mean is 13.5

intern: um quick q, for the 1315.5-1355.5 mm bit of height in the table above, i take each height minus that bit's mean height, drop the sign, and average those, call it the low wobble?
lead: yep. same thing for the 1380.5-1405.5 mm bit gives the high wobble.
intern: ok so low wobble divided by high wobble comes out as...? 0.95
